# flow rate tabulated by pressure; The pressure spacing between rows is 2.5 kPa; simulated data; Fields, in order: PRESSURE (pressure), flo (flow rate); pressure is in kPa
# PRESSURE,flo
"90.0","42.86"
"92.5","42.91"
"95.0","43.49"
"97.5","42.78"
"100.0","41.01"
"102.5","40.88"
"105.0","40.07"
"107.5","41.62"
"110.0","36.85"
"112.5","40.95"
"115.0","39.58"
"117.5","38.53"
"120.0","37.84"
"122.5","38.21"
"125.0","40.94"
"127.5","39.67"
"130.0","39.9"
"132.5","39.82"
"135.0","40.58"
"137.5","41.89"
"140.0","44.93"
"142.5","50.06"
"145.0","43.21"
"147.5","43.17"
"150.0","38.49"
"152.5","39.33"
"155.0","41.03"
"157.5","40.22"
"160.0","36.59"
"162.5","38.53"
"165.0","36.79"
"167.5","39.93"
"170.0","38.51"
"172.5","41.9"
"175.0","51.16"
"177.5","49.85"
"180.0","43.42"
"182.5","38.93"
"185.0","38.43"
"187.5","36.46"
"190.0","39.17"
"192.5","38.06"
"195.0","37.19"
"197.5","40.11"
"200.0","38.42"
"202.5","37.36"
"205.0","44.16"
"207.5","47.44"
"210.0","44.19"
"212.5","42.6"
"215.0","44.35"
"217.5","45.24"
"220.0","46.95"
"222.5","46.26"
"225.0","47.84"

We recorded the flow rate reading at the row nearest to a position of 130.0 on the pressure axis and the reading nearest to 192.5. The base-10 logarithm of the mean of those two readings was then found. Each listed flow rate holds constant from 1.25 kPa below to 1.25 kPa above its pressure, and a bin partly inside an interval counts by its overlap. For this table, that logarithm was 1.59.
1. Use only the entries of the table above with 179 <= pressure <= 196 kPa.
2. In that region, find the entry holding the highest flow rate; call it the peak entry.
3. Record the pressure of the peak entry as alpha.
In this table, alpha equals 180.0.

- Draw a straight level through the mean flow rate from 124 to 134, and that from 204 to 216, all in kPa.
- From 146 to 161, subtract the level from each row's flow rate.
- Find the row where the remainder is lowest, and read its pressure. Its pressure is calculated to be 160.0 kPa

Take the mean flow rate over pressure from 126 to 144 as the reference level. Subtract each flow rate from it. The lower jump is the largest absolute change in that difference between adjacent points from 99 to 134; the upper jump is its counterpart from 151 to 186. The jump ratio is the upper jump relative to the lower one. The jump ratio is 1.9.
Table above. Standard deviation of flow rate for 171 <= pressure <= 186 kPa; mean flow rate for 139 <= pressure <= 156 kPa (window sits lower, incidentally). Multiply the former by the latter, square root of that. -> 15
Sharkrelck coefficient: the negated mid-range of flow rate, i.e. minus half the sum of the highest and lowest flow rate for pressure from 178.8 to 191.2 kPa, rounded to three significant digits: -39.9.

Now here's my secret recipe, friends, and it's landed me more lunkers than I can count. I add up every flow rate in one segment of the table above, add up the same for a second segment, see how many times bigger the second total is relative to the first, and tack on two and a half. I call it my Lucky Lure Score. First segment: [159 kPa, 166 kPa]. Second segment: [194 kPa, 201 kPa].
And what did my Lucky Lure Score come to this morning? 3.53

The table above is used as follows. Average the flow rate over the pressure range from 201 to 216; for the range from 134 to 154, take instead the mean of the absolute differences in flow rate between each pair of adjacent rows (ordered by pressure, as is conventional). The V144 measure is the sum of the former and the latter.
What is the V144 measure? 46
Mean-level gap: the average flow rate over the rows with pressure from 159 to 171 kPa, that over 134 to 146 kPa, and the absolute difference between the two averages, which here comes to 6.1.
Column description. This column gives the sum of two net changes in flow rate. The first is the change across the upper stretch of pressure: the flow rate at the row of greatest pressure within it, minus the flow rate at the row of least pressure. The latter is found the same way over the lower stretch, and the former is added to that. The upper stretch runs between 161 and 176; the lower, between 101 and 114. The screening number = 13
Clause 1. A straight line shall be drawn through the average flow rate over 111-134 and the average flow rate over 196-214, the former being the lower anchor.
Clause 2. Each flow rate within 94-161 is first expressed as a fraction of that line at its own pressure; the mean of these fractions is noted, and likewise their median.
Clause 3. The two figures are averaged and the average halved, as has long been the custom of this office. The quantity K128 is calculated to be 0.51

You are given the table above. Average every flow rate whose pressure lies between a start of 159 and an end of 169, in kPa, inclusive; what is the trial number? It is 38.0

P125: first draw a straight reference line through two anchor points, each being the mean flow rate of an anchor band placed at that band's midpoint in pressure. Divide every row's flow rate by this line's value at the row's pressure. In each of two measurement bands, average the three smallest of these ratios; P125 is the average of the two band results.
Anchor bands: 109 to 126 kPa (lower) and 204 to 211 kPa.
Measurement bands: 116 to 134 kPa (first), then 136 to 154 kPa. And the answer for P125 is 0.97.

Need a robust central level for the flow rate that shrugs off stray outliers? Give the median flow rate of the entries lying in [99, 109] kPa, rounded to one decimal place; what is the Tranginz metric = 40.9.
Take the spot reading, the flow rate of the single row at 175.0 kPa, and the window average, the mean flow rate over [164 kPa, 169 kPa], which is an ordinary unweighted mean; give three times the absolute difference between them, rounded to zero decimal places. 38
